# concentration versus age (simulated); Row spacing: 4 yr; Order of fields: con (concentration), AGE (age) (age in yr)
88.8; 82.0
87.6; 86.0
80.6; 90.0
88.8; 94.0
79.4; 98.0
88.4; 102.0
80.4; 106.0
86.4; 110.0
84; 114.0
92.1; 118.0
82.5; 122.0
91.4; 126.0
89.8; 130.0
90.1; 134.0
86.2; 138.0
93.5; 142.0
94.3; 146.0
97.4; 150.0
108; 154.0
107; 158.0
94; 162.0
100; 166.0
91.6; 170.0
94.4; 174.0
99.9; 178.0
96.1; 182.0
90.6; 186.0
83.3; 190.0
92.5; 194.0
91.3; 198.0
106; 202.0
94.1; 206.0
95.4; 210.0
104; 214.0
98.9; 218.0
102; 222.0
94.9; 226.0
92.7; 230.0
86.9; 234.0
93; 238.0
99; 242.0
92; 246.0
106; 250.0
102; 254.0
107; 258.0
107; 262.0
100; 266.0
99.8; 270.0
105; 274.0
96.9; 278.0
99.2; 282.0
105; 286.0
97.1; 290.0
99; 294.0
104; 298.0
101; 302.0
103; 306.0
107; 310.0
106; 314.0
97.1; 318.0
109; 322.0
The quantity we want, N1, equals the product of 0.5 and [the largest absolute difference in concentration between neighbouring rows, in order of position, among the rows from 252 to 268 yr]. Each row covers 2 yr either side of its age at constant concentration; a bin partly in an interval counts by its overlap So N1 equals 3.5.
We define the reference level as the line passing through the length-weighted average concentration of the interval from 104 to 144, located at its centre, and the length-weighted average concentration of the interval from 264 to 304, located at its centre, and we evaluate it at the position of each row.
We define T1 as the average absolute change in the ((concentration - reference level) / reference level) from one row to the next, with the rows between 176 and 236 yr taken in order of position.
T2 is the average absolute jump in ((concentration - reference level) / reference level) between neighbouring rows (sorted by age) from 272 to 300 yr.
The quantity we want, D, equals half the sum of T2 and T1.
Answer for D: 0.059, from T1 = 0.067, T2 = 0.050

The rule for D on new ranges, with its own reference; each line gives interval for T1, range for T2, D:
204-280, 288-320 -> 0.045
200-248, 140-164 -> 0.062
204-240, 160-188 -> 0.055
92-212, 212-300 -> 0.061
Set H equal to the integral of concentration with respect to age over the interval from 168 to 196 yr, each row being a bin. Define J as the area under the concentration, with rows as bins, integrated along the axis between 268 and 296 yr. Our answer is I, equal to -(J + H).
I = -5402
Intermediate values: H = 2594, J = 2808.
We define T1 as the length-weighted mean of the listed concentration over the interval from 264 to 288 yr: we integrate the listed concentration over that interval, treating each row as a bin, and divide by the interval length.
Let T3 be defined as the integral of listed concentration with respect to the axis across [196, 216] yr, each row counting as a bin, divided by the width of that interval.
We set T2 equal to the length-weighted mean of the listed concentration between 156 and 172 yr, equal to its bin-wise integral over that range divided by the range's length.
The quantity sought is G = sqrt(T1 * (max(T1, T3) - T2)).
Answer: 17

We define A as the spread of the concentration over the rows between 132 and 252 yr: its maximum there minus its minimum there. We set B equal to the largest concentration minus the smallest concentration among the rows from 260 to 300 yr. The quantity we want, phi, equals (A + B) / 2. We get 17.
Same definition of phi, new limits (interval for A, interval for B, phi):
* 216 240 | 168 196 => 16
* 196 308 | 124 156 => 21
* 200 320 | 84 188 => 24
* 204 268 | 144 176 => 18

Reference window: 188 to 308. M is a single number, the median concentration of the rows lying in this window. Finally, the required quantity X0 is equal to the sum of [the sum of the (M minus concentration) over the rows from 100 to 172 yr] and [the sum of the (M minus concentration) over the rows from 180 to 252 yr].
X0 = 192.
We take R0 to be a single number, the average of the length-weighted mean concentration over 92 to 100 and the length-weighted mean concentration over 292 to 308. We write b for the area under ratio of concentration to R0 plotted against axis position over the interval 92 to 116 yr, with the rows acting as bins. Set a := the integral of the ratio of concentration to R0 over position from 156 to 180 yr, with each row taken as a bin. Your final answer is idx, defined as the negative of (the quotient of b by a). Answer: -0.86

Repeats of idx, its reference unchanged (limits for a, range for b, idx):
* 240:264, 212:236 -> -0.95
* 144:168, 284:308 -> -1.01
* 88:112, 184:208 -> -1.11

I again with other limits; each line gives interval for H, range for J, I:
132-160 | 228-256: -5392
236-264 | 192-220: -5553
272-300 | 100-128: -5246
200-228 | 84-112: -5148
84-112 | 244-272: -5222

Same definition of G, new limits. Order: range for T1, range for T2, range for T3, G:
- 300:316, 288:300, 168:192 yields 21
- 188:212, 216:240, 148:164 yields 25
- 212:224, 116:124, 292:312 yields 40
